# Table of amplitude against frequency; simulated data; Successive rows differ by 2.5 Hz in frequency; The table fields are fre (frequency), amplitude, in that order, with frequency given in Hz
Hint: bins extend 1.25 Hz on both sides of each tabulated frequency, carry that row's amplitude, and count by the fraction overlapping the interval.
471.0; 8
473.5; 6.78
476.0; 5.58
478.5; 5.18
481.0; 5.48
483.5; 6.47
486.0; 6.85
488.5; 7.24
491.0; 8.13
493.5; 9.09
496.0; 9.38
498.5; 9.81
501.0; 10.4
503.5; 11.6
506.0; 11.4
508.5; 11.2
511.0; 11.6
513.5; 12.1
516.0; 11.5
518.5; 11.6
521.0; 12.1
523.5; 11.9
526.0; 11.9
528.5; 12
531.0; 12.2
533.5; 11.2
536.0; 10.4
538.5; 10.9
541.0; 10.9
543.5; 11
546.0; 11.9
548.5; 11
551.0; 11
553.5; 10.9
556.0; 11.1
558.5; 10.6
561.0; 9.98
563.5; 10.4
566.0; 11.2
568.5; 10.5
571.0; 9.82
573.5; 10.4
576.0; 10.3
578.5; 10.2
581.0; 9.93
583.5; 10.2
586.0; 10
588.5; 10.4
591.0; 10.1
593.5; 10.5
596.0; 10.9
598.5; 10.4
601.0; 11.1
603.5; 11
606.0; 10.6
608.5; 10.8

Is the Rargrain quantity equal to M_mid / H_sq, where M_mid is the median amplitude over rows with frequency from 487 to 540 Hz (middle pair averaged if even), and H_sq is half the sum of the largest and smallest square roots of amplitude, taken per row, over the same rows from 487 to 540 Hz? 3.69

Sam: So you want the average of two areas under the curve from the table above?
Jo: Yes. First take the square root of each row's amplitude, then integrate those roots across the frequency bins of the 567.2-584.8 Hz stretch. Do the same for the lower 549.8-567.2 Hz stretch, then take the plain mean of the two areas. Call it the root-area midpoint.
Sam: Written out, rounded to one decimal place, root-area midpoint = 56.6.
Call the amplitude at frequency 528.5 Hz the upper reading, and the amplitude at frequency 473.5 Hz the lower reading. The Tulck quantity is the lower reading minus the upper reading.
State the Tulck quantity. -5.2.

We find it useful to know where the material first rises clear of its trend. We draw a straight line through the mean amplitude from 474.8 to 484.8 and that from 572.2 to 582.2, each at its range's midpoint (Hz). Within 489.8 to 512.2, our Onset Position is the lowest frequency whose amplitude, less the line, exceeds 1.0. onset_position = 491.0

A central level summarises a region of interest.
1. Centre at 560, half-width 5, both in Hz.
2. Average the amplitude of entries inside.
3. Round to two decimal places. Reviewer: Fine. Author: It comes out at 10.52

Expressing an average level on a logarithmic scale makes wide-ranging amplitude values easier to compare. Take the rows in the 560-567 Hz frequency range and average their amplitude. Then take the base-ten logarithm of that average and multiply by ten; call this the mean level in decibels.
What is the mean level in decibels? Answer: 10.2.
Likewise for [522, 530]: 10.8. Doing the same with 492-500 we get 9.7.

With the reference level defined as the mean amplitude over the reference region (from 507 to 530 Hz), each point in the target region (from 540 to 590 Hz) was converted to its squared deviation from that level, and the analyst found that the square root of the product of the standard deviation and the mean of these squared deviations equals 1.4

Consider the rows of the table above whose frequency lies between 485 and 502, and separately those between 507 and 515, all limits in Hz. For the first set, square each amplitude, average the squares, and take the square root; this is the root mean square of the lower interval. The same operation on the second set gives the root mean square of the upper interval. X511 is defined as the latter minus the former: 2.9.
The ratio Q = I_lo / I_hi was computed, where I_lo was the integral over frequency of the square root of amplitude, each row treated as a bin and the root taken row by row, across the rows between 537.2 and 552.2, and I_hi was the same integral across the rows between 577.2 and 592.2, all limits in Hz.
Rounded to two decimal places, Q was 1.05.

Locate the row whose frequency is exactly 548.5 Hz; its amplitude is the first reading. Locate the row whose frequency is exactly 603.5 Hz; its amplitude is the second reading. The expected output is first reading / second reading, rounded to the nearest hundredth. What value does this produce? 1.00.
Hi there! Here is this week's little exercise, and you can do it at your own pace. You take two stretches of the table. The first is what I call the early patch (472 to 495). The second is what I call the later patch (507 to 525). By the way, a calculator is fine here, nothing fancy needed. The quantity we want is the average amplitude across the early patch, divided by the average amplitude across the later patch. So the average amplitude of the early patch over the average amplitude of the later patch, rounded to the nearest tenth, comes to 0.6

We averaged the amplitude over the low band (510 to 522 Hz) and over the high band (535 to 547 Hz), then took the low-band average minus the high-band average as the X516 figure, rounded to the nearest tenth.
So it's 0.8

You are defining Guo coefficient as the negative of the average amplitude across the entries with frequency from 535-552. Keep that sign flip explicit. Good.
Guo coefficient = -11.0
